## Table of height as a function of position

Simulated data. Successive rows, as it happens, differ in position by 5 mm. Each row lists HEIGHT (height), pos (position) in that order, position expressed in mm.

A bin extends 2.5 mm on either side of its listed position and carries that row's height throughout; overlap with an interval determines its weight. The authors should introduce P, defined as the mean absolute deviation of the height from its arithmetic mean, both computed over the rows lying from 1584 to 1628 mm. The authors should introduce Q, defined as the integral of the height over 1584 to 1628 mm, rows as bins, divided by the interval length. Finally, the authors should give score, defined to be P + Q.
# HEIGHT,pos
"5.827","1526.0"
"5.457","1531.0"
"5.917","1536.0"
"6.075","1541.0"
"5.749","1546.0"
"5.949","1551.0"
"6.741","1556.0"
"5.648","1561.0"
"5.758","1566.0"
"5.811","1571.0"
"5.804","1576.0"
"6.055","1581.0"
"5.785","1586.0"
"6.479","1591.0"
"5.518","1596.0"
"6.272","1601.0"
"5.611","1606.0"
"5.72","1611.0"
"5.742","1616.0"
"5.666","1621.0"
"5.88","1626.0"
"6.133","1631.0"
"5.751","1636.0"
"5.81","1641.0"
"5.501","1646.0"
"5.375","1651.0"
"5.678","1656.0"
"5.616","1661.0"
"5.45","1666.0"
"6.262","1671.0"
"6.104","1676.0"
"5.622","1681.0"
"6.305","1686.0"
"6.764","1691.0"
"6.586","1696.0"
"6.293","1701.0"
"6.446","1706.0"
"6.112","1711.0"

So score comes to 6.1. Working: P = 0.24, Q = 5.85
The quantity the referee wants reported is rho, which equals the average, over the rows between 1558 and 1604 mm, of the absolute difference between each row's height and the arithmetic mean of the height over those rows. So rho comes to 0.24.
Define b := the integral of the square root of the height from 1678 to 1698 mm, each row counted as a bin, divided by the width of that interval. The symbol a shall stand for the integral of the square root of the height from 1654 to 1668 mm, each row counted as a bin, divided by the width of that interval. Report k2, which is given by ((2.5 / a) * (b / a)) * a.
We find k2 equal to 2.66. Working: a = 2.36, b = 2.510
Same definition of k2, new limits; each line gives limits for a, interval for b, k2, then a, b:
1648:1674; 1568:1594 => 2.56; 2.38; 2.443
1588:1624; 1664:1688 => 2.52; 2.42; 2.439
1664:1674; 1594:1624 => 2.47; 2.43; 2.400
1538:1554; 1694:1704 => 2.60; 2.44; 2.536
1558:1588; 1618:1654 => 2.48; 2.41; 2.393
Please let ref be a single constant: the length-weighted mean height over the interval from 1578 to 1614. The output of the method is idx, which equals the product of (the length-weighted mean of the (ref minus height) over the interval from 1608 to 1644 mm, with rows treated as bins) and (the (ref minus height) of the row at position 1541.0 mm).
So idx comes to -0.017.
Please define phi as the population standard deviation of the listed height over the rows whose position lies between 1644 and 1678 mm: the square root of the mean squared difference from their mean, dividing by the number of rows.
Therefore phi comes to 0.31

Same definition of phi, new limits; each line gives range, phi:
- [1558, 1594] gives 0.26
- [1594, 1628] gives 0.23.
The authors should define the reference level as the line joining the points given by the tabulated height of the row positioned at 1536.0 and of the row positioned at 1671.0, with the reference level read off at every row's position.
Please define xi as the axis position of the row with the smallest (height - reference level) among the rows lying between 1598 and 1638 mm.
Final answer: 1606.0 mm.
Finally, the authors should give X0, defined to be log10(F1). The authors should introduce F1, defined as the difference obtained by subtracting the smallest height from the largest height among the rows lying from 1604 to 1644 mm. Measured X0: -0.28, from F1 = 0.5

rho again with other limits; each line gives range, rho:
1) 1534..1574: 0.23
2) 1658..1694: 0.39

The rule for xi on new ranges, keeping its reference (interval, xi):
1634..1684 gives 1651.0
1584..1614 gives 1596.0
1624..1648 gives 1646.0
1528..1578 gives 1531.0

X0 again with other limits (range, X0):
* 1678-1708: 0.06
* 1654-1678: -0.09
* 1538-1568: 0.04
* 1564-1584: -0.53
